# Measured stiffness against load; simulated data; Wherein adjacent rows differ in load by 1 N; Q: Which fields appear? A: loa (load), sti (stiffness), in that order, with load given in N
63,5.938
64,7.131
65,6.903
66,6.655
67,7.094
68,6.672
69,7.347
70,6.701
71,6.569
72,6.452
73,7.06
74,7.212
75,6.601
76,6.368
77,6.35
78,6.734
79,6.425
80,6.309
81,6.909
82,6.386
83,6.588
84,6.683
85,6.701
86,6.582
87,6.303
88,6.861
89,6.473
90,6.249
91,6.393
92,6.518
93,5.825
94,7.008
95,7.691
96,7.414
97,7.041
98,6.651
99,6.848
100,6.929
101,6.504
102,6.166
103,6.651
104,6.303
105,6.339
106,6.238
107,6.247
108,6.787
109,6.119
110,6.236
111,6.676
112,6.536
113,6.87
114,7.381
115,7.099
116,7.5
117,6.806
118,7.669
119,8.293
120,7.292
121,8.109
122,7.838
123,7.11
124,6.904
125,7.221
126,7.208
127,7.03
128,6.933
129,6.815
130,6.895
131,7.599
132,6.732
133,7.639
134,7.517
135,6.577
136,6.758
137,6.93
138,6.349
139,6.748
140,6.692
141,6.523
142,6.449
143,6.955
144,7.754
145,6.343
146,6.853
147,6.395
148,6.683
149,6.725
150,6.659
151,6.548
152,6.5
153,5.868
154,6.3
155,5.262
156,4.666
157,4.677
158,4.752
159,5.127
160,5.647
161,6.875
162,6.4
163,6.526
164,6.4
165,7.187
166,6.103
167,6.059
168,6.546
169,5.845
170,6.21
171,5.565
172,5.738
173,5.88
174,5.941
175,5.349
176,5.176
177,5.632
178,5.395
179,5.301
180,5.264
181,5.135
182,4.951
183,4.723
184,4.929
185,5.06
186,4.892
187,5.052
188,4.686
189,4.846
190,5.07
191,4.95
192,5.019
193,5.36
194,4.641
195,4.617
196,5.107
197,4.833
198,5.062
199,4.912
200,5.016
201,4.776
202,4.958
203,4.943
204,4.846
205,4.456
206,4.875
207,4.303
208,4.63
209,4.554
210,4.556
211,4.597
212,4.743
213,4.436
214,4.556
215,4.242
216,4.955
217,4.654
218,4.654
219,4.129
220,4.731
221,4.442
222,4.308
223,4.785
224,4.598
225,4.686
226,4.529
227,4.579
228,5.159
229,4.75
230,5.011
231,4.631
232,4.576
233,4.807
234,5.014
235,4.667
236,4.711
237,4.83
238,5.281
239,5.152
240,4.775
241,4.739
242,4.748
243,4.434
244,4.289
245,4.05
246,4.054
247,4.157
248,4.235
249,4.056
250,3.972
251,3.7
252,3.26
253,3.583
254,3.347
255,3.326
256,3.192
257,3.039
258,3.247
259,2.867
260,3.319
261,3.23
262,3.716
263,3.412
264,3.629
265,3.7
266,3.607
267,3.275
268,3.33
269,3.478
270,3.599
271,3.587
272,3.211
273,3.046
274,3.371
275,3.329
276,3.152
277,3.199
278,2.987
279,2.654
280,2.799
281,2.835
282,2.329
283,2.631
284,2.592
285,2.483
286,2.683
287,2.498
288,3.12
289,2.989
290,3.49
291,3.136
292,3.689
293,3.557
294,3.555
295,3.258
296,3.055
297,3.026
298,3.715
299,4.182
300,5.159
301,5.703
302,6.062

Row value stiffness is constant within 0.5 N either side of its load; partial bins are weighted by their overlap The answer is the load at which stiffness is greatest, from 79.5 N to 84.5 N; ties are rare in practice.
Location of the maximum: 81 N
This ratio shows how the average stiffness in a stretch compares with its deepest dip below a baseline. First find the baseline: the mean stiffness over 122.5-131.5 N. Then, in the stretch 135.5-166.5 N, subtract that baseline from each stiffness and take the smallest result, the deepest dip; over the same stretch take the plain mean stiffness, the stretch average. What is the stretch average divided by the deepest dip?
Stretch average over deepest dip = -3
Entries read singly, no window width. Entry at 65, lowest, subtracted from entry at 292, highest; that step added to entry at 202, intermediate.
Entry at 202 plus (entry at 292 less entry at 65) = 1.7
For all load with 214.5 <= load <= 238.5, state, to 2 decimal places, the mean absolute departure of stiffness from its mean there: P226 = 0.20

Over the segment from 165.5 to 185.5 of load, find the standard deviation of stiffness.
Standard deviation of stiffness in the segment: 0.5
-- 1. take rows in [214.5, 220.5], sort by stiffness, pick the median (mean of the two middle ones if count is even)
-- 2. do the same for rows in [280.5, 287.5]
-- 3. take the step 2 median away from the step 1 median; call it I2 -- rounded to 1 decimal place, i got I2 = 2.1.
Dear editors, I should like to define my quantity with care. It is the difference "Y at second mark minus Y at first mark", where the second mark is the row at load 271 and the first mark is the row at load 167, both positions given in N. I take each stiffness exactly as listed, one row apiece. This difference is -2.5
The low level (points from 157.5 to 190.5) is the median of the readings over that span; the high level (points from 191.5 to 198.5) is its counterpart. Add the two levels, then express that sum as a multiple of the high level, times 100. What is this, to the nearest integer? 207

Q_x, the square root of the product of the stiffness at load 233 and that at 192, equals 4.9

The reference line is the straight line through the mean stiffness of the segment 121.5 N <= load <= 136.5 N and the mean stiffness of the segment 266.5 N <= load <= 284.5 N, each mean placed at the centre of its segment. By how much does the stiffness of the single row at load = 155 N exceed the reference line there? -1.1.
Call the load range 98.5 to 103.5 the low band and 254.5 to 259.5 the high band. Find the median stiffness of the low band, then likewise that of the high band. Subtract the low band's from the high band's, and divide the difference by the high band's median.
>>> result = -1.08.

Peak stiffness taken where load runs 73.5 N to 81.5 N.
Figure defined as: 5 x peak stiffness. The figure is 36.1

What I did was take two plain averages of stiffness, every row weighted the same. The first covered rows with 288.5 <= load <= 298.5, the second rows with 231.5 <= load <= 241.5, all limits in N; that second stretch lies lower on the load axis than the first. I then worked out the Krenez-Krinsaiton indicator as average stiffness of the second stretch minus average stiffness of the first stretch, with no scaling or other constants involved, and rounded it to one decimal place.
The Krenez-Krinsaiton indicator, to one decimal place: 1.5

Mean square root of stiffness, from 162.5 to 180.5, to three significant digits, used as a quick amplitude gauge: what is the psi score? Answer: 2.43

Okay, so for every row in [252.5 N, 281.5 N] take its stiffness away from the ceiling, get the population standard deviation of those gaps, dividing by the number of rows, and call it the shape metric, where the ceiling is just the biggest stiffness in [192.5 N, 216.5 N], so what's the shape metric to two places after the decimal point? 0.27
